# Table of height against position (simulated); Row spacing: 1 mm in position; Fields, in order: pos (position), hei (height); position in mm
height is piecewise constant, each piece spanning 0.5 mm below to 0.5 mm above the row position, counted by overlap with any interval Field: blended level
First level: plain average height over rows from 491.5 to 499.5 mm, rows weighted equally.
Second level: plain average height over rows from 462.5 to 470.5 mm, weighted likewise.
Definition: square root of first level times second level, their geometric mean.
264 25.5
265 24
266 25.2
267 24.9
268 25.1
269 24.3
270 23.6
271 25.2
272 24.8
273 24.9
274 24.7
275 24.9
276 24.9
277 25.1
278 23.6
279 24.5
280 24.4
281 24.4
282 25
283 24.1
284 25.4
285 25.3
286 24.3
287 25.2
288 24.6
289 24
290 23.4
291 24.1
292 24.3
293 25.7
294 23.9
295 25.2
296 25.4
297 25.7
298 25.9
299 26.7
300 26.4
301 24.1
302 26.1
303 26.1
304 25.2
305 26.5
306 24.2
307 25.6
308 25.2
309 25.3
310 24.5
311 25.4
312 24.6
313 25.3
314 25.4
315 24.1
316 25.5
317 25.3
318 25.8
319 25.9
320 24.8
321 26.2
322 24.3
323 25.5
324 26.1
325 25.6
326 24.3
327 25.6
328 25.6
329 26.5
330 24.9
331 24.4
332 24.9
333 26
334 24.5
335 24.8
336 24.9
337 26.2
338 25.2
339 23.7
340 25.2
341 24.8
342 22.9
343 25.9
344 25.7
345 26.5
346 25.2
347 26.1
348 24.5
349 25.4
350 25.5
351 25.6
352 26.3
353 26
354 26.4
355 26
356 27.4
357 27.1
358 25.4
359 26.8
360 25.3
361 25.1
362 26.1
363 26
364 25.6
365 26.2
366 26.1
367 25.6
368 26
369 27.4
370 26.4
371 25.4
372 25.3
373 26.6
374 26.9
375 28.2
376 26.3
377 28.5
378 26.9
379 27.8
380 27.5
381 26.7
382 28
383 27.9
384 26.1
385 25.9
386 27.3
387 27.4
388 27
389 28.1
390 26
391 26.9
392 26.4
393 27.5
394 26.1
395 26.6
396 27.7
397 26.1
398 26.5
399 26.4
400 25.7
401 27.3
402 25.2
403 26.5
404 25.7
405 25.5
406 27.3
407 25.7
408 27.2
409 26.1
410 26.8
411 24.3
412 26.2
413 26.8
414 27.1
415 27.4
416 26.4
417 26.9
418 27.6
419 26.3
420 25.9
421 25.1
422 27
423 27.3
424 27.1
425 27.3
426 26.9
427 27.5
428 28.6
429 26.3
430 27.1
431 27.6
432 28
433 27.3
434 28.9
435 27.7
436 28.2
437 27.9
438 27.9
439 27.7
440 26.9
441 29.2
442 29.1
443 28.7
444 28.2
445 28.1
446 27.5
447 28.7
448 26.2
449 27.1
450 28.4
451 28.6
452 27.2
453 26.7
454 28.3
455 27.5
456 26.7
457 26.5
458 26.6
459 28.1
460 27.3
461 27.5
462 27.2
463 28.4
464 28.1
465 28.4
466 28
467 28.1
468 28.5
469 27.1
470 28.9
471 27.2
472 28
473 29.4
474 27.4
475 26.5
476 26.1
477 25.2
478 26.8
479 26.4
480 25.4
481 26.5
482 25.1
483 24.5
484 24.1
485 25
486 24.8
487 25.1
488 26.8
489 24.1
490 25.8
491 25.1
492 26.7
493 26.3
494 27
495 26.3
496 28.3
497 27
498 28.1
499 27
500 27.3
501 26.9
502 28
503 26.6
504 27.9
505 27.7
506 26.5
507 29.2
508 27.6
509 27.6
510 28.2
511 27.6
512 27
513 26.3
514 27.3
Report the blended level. 27.6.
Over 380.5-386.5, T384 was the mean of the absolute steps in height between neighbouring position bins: 1.0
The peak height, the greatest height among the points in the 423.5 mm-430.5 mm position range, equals 28.6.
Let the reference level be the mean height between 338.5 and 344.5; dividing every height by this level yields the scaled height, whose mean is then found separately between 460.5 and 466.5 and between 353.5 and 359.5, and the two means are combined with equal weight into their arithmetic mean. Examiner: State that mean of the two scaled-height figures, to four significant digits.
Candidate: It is 1.102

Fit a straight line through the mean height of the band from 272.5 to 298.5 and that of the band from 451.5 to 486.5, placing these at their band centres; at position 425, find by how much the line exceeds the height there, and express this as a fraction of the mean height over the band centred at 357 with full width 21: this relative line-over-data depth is -0.03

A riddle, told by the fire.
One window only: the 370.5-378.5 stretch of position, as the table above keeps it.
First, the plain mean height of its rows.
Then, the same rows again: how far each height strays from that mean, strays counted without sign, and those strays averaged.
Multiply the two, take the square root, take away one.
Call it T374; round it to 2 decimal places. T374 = 3.80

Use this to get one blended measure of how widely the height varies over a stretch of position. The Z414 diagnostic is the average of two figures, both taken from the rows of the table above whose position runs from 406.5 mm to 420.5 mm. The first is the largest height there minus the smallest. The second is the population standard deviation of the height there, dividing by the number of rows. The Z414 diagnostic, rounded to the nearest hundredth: 2.06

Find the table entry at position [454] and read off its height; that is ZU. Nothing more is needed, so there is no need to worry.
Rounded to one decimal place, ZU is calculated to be 28.3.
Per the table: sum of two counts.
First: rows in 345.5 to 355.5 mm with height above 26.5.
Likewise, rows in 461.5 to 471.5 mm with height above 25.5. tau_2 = 10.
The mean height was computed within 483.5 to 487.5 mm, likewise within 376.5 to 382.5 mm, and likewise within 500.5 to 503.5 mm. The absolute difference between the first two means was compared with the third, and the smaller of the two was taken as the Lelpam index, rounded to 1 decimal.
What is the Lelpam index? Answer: 2.8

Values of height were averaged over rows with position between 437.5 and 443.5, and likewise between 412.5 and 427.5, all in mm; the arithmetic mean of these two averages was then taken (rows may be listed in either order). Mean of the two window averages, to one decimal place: 27.5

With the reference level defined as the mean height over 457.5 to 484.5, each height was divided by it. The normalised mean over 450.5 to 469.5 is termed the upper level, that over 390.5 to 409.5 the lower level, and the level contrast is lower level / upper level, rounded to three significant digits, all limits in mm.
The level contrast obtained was 0.957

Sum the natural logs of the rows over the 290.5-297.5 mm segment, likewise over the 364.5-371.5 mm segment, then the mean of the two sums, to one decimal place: 22.7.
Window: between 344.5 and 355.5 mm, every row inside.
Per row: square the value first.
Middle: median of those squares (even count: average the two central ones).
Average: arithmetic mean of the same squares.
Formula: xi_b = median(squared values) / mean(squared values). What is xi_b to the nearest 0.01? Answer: 1.02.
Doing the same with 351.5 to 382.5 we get 0.98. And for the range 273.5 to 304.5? 1.00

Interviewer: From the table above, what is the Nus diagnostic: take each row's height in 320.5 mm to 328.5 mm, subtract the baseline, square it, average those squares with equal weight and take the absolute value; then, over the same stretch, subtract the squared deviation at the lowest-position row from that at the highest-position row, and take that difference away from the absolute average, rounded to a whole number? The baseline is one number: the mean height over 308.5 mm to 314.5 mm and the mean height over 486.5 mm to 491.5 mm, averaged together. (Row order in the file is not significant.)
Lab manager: 1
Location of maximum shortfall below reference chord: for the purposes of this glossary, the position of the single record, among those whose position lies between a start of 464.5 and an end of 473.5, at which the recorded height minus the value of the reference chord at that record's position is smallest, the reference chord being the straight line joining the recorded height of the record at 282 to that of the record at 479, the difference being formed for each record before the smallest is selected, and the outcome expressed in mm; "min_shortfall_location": 469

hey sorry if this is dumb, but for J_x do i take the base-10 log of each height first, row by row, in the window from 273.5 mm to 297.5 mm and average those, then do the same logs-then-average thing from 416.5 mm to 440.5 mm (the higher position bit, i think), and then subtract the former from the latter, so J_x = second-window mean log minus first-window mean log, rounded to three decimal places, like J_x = 0.044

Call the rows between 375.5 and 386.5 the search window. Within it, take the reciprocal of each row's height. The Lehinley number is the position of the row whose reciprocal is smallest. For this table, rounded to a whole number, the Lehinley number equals 377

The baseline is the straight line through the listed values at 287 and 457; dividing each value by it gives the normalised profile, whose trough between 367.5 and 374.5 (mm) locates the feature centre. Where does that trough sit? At 372 mm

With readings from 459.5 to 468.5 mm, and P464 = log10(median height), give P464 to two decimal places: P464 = 1.45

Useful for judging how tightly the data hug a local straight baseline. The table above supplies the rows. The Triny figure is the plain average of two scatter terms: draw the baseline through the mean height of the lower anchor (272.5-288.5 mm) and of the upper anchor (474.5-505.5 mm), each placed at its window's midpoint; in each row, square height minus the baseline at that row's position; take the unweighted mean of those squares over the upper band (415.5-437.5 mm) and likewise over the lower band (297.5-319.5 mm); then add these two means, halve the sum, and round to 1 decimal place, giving 1.8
